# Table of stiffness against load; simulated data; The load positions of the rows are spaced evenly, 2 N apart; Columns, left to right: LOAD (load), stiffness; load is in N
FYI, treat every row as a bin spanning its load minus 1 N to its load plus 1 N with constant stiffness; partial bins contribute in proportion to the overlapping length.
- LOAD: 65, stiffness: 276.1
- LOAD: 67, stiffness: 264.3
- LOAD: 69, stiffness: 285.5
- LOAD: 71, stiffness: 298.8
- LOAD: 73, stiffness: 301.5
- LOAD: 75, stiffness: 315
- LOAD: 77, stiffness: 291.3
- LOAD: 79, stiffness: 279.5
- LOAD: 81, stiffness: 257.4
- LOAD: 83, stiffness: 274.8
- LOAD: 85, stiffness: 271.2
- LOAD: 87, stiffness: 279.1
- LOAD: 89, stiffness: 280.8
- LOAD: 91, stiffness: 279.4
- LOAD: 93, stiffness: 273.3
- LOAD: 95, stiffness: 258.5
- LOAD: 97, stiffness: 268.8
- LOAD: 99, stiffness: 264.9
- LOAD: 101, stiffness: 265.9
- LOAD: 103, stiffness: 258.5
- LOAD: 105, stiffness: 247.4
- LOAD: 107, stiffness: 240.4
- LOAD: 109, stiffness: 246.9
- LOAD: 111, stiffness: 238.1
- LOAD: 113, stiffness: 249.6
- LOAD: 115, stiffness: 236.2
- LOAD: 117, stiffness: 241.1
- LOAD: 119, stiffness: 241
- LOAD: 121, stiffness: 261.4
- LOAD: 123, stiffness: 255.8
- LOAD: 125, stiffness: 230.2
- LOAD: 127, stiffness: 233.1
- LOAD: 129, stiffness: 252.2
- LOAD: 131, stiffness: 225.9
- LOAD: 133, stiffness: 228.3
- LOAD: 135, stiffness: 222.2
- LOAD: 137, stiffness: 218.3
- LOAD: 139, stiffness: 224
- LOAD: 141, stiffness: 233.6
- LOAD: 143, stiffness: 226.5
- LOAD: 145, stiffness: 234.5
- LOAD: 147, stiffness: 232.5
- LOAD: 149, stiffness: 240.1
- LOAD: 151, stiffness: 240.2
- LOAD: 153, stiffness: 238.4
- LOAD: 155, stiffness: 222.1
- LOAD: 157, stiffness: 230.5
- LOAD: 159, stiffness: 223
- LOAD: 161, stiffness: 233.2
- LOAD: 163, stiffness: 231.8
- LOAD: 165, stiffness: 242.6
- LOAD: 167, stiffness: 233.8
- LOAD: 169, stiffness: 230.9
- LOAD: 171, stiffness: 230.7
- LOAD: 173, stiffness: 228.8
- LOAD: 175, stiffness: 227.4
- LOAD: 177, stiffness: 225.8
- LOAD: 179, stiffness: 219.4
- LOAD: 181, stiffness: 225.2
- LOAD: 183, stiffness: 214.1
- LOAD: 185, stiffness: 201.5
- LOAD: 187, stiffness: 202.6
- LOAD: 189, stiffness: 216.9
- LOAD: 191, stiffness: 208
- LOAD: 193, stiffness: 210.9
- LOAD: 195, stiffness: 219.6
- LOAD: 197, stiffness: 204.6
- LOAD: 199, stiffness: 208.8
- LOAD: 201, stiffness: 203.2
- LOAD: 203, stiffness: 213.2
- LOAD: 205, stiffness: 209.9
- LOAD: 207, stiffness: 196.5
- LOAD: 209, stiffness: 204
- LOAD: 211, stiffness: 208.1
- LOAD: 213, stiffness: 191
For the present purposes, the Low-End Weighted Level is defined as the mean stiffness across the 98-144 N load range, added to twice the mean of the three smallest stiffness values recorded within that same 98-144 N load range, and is 684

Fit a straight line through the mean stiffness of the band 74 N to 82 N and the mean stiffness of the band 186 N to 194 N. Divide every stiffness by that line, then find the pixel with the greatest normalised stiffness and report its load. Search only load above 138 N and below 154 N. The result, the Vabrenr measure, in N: 151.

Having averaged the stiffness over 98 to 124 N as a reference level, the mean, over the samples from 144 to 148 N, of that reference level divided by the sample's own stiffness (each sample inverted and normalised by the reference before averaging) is 1.07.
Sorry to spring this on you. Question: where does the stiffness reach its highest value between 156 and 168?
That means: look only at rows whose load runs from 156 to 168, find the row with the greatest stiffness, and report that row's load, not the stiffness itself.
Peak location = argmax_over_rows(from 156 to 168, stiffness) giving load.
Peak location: 165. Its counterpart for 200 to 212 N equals 203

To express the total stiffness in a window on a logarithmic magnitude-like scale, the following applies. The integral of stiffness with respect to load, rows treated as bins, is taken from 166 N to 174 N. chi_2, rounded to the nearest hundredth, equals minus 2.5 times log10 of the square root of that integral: -4.08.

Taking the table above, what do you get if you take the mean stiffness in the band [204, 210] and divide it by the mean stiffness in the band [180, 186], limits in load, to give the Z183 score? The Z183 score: 0.95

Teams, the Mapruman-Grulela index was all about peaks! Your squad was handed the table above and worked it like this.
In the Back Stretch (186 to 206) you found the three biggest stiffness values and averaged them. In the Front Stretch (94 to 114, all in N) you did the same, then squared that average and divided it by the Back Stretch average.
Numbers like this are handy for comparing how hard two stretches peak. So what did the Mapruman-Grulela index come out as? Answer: 328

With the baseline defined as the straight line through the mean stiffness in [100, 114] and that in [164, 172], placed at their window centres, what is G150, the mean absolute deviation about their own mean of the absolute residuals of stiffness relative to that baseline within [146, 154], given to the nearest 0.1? 2.4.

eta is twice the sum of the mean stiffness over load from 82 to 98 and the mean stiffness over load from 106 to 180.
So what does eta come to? 1015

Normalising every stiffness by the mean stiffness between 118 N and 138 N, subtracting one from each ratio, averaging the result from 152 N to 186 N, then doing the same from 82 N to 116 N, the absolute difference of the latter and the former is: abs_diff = 0.14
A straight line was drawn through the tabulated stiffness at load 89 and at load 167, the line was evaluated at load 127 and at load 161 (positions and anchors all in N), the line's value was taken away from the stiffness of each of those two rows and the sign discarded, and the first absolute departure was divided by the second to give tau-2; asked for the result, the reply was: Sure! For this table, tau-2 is 5.9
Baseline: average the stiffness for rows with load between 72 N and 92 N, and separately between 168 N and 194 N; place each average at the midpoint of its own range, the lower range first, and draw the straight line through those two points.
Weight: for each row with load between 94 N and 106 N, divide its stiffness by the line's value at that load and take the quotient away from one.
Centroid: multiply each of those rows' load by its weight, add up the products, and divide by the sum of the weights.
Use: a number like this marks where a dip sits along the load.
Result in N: 100.7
